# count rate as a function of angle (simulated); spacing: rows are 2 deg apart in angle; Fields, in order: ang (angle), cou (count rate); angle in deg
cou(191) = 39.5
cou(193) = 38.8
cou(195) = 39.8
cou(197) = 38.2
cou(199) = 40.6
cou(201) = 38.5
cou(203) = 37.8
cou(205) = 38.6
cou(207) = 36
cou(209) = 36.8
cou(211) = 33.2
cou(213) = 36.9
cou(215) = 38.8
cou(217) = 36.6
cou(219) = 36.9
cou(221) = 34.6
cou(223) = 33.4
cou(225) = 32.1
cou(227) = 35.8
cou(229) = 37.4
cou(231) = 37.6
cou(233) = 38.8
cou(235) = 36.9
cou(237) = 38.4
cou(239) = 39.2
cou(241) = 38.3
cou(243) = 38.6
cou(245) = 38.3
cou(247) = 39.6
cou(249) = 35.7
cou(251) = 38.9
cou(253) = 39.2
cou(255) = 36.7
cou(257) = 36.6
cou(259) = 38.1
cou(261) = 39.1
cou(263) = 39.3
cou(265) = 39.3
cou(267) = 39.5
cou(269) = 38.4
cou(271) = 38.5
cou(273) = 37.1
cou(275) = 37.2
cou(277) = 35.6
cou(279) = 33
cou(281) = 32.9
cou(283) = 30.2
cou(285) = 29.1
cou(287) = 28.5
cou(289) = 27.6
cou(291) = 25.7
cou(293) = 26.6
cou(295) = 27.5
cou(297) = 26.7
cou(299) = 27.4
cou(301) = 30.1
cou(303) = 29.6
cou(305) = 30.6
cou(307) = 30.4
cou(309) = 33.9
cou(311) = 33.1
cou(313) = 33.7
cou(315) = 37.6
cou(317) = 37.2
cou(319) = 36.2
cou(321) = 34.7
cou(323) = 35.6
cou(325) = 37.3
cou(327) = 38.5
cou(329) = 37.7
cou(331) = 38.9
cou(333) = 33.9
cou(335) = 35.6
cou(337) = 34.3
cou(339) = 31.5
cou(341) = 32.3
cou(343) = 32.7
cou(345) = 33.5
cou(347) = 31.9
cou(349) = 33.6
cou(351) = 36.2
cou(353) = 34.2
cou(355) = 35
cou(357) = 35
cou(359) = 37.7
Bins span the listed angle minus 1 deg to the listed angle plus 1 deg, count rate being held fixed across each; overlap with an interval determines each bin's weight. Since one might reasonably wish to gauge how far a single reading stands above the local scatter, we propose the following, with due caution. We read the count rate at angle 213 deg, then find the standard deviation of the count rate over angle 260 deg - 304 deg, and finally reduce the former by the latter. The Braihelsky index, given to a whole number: 32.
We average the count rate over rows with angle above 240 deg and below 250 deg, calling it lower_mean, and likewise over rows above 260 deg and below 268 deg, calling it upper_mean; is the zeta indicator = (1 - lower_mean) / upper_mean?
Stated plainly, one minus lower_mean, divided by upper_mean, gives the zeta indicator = -0.944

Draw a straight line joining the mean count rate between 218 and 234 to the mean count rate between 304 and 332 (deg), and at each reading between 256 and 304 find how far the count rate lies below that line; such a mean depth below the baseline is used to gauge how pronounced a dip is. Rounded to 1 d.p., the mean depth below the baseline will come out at 2.5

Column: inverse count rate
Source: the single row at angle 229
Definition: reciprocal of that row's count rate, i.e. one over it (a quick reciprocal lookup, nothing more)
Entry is 0.0267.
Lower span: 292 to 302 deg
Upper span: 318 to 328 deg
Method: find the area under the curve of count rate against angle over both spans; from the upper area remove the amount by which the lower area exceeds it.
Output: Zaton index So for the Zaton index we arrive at 453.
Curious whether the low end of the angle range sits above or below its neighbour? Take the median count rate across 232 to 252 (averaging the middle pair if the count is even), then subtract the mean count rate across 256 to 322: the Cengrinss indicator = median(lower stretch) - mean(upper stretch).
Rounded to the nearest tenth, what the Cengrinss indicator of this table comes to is 5.1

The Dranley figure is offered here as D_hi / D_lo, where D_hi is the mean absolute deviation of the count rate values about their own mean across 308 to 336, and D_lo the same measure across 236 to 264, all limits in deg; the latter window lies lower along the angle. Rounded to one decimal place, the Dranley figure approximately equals 1.9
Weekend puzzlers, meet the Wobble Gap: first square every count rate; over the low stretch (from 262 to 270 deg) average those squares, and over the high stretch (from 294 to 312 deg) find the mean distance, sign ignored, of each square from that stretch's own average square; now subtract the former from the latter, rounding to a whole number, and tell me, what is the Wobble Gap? -1418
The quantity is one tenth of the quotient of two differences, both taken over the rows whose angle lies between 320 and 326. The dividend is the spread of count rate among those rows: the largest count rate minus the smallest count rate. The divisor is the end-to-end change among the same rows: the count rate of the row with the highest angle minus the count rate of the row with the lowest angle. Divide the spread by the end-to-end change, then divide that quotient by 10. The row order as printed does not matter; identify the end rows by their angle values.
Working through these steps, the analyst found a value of 0.1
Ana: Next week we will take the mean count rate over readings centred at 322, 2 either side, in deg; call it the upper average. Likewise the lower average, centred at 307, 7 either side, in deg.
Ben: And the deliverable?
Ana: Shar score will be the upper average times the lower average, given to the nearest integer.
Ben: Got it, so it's 1112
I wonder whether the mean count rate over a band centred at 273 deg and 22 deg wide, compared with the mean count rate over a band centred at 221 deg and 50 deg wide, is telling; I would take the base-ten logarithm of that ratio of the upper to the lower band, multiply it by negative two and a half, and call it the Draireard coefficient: 0.02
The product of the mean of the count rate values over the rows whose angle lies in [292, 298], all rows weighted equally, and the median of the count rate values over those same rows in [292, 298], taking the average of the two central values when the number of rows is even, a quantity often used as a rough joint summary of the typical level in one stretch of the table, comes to 719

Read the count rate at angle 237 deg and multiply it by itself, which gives 1475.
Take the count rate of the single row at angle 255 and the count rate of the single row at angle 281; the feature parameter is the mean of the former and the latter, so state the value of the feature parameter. 34.8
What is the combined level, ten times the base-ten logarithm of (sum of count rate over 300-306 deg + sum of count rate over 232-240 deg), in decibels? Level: 23.9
